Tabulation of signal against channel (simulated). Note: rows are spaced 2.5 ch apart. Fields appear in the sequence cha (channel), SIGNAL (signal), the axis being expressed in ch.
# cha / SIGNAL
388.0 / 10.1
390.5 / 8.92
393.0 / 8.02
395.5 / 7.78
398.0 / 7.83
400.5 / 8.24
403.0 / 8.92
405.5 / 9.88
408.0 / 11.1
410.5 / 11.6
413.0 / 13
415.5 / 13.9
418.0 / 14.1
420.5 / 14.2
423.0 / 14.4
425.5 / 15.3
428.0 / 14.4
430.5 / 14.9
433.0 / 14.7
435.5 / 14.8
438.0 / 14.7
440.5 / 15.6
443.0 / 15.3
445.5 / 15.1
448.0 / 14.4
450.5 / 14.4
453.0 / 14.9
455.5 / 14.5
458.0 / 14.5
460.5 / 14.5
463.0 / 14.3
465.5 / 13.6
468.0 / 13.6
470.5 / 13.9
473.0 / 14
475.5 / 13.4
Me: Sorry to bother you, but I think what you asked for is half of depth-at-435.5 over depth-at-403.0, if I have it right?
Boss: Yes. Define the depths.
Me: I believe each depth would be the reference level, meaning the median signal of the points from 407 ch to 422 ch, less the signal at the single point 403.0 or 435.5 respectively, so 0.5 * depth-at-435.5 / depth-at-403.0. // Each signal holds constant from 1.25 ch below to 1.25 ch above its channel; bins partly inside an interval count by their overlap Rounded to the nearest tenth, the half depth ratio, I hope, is -0.1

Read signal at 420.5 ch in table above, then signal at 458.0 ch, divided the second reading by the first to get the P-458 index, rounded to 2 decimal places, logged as 1.02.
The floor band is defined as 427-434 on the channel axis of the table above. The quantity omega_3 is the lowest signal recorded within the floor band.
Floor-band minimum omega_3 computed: 14.4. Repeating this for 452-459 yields 14.5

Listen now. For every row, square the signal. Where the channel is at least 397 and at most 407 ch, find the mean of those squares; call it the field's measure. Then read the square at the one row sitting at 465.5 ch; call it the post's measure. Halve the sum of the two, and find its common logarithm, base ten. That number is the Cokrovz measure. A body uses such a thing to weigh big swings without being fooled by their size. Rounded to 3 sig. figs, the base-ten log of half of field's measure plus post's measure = 2.12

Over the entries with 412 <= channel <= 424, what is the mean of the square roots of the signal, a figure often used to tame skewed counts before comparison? 3.73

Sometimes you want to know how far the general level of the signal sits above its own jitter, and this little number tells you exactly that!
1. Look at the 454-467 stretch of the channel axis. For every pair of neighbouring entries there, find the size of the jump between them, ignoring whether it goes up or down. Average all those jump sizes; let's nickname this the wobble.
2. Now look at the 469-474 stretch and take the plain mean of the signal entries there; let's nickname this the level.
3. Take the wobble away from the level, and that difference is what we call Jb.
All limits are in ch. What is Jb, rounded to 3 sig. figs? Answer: 13.7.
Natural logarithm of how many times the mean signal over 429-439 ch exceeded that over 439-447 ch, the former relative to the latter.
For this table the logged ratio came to 0.0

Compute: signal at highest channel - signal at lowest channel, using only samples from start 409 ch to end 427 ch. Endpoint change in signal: 3.7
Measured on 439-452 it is -1.2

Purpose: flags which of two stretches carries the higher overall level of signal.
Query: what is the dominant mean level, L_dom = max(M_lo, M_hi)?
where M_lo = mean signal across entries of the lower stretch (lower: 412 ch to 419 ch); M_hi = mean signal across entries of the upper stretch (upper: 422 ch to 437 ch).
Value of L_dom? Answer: 14.8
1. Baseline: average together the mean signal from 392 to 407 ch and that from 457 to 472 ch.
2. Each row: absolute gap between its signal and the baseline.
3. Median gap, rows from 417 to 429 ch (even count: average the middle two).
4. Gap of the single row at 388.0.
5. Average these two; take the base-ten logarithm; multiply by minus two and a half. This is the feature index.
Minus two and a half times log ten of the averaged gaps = -0.83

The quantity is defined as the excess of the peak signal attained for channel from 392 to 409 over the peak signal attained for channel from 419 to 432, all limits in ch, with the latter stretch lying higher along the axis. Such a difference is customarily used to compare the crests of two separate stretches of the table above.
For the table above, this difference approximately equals -4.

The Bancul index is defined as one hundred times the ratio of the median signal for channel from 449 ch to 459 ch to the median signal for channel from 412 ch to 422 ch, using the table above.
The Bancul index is 104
